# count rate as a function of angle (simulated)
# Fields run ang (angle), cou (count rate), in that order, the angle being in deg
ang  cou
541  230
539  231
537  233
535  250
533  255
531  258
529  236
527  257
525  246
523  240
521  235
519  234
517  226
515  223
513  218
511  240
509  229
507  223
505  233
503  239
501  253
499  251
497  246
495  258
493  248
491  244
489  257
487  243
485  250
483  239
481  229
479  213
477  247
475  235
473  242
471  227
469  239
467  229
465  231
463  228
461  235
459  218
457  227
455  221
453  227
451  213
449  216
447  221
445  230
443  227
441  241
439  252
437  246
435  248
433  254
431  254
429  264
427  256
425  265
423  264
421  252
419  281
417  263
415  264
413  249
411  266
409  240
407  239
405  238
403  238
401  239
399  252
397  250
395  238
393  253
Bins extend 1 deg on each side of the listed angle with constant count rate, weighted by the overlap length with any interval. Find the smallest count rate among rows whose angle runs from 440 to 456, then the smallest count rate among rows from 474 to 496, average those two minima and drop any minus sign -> 213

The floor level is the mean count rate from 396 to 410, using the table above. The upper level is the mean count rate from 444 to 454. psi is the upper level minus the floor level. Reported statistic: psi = -21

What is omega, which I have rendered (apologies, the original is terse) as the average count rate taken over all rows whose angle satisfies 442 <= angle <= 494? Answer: 232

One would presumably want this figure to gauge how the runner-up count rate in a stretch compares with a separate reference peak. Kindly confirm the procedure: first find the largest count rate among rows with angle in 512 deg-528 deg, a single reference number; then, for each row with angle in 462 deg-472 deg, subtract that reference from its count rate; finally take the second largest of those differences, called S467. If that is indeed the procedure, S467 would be -26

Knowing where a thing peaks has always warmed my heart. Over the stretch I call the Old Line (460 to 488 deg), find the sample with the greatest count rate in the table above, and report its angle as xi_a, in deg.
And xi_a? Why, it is 485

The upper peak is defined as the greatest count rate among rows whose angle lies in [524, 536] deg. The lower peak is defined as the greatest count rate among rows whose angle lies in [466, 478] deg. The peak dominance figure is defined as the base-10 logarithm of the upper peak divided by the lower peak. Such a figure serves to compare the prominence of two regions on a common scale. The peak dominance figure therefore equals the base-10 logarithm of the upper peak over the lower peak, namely 0.019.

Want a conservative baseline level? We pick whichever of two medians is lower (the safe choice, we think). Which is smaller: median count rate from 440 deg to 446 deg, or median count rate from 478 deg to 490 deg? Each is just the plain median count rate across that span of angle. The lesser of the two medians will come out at 230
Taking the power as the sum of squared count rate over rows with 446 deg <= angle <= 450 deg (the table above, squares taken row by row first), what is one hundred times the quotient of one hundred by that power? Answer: 0.10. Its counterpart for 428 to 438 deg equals 0.03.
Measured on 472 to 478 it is 0.06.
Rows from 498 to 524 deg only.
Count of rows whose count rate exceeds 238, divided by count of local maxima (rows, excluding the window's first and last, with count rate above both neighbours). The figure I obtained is 2.5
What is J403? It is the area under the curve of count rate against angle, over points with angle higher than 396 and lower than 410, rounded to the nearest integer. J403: 3392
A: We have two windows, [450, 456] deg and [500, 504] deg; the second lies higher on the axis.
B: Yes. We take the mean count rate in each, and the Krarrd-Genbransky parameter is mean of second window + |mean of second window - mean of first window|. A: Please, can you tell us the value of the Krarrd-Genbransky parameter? 272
